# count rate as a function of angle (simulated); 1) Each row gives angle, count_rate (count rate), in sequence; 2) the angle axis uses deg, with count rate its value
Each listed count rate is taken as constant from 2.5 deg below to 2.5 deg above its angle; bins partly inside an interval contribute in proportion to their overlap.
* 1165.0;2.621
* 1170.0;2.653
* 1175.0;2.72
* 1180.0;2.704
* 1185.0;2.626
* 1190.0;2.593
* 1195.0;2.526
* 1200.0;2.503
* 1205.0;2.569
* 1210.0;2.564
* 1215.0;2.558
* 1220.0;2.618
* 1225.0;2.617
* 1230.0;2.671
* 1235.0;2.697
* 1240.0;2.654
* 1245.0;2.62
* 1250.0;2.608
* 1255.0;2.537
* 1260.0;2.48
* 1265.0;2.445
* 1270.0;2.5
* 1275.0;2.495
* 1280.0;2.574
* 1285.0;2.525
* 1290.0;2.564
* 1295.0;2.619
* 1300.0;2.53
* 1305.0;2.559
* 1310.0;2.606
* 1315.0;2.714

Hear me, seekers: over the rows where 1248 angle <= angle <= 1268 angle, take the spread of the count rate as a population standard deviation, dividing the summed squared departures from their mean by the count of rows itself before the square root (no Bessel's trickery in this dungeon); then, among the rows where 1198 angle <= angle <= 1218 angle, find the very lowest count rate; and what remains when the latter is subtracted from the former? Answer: -2.44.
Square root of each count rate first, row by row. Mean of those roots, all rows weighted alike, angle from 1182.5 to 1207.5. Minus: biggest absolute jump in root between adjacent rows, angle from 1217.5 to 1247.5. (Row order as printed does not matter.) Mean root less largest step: 1.58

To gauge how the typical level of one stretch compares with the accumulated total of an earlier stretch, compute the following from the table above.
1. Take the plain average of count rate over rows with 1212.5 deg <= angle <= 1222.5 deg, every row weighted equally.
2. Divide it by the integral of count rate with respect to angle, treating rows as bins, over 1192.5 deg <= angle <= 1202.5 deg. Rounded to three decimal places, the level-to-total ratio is 0.103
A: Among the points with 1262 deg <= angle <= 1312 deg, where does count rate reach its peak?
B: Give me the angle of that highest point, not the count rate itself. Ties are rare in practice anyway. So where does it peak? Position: 1295.0 deg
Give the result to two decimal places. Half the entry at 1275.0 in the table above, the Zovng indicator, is 1.25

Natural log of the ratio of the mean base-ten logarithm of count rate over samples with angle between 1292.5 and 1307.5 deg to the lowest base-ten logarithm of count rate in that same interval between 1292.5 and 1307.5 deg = 0.016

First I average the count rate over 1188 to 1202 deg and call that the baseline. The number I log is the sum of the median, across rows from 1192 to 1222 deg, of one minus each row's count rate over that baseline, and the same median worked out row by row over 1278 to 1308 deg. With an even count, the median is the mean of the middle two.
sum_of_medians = -0.02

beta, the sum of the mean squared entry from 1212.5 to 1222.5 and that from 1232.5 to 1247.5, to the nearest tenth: 13.8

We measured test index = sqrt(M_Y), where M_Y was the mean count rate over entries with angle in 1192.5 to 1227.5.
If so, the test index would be 1.60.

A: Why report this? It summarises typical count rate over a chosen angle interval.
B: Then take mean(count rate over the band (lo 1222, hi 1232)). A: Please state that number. 2.64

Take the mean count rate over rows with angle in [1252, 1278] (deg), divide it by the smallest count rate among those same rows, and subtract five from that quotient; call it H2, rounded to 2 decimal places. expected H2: -3.98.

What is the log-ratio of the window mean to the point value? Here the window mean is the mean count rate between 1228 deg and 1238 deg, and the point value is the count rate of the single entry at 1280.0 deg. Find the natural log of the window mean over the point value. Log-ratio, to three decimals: 0.042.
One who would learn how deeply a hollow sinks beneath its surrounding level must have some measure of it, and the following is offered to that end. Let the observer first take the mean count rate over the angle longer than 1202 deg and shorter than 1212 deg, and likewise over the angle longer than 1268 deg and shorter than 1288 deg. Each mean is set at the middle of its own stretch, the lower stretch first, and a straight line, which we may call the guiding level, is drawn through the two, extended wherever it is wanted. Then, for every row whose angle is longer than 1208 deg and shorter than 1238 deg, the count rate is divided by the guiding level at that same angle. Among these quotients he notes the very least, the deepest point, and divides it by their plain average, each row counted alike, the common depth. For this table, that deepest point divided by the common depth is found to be 0.974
